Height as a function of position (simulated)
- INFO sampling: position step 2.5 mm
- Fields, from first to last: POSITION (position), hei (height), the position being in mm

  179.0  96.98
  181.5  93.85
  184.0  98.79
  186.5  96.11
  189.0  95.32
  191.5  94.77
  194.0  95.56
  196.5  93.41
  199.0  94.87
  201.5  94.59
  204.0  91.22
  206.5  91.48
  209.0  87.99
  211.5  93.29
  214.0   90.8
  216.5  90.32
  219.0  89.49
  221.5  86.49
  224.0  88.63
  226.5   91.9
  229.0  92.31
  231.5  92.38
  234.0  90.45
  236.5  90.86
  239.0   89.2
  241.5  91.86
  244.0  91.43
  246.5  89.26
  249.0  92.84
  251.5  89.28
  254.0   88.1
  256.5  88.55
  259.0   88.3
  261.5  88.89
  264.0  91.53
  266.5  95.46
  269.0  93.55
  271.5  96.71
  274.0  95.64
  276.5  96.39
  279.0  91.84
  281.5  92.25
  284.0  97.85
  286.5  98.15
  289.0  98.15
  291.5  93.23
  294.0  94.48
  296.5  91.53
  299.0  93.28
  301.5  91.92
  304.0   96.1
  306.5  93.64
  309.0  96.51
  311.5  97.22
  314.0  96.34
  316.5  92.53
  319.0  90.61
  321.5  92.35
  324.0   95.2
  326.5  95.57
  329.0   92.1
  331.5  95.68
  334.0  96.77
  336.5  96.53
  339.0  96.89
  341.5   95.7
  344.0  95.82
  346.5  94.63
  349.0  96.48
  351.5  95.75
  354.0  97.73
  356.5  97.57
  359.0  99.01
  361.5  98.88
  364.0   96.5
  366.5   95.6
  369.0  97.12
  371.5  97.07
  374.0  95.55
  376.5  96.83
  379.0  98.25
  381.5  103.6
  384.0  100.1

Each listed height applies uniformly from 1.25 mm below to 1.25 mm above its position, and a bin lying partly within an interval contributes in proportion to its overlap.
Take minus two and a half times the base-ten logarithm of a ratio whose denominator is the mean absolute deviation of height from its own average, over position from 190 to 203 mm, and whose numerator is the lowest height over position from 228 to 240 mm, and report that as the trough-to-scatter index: -5.60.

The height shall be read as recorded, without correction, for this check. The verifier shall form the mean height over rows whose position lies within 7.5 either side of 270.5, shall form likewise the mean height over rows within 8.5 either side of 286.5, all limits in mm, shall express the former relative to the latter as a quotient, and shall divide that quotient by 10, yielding 0.100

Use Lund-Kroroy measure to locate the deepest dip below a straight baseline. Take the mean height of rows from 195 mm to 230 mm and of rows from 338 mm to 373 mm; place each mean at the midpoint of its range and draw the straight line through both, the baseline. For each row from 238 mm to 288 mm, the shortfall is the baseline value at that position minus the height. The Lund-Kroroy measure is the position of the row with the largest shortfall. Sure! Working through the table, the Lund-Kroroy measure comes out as 254.0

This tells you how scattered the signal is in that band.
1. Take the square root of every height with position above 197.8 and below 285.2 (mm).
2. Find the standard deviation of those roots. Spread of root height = 0.14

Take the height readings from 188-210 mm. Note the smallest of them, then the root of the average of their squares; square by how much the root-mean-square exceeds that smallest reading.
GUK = 28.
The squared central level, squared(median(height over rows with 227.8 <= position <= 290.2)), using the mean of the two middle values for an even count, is 8438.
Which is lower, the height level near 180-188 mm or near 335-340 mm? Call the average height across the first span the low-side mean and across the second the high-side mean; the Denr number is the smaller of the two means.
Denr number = 96.2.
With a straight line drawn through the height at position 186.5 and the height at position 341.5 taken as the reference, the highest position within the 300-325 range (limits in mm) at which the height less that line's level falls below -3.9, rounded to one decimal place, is 319.0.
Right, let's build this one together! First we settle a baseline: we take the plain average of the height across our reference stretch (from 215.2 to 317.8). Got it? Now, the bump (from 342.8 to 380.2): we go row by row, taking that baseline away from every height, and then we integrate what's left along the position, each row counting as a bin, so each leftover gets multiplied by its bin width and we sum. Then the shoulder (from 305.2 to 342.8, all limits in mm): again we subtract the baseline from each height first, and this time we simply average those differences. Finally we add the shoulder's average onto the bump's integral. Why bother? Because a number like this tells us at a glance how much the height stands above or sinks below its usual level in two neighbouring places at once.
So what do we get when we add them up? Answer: 163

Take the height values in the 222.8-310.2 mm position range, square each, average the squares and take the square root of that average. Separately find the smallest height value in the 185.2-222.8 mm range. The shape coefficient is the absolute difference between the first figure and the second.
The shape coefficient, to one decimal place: 6.2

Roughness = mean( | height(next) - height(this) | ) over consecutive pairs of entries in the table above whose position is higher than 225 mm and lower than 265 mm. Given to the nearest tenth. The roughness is 1.5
